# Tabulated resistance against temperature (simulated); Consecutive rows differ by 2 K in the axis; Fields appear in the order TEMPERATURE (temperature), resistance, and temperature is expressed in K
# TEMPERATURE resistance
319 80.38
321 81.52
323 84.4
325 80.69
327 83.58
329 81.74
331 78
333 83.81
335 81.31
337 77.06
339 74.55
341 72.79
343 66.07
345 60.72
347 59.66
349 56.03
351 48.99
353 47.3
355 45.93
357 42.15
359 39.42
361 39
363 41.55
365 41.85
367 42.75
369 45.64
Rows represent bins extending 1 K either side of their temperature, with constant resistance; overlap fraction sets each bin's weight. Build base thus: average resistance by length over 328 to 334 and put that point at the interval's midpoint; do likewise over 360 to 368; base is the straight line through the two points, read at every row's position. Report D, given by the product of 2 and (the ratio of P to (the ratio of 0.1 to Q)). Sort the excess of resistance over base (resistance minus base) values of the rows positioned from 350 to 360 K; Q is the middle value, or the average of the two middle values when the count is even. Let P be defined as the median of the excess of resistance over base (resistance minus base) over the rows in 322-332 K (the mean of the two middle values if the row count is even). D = 484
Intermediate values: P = -3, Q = -8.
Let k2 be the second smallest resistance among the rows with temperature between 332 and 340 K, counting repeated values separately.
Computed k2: 77.06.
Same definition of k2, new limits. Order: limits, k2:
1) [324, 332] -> 80.69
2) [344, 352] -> 56.03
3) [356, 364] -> 39.42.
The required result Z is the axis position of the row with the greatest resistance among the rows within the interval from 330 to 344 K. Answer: 333 K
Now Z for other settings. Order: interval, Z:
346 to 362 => 347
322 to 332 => 323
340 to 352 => 341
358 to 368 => 367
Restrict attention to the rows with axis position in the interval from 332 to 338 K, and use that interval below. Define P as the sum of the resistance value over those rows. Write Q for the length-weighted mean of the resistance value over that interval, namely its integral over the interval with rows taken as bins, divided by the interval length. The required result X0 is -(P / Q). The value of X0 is -3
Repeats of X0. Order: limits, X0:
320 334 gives -7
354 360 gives -3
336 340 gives -2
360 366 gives -3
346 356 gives -5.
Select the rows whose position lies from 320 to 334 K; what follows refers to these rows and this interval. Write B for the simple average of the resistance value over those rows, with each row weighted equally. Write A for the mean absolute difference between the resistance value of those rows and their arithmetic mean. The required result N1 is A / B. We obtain 0.02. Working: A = 1.7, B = 82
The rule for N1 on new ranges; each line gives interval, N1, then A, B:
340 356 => 0.13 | 7.6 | 57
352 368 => 0.05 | 2.1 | 42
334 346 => 0.08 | 5.8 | 72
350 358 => 0.04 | 2.1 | 46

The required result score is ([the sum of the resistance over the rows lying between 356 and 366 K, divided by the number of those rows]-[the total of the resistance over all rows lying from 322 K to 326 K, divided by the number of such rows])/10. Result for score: -4.2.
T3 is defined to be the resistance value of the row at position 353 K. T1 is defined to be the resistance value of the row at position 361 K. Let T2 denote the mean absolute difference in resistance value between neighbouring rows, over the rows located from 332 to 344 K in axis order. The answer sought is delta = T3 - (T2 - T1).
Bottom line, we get 83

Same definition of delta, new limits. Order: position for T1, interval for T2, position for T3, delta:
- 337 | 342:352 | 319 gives 153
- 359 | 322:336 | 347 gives 96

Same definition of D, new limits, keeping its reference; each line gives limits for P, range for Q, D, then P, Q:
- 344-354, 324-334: 173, -4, -2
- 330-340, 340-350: -136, 3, -2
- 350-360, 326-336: 283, -8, -2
